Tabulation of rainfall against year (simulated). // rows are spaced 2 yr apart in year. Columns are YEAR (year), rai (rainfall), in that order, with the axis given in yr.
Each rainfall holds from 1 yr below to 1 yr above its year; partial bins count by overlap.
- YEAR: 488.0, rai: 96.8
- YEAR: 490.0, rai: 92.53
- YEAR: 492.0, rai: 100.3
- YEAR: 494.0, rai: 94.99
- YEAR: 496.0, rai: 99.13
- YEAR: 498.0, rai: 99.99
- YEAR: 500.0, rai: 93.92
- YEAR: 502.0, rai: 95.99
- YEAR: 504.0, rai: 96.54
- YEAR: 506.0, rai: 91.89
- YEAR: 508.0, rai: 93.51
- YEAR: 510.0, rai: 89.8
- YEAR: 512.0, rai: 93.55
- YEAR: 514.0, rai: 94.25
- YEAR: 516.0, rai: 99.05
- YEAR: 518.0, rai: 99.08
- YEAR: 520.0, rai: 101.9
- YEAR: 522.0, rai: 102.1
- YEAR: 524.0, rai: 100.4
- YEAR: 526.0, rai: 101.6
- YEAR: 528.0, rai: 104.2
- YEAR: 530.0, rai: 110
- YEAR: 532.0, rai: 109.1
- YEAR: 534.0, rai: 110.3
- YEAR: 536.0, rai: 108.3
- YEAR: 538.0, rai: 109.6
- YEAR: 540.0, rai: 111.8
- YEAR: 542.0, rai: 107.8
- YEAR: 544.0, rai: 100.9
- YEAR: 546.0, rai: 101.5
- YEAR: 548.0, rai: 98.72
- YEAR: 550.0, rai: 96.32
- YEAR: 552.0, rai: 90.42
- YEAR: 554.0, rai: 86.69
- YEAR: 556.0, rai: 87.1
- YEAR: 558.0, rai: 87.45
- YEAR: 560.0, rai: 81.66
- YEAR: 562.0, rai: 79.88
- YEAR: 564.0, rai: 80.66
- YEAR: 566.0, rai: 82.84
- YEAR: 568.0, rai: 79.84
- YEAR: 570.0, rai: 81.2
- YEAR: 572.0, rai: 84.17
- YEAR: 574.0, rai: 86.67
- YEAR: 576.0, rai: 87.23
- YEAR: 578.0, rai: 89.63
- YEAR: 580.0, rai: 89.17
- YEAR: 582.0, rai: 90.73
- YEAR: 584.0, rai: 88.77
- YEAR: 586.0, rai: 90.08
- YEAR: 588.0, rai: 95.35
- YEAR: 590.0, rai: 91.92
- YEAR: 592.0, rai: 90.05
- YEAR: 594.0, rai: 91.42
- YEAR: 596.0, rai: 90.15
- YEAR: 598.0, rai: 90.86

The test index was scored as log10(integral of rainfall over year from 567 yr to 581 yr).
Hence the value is 3.1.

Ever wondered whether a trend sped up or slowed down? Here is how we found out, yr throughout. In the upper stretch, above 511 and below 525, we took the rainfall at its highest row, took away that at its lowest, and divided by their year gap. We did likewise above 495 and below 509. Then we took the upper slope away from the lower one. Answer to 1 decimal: -1.0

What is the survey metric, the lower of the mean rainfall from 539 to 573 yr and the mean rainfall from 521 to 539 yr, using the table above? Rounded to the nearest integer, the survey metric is 91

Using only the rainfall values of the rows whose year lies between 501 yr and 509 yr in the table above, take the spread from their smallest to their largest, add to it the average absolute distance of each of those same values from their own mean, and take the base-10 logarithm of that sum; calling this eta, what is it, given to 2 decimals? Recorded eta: 0.81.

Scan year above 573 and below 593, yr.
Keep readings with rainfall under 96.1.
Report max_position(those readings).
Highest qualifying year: 592.0 yr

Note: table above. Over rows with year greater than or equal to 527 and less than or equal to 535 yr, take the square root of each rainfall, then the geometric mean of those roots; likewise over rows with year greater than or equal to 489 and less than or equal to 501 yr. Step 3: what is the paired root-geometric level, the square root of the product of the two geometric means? 10.1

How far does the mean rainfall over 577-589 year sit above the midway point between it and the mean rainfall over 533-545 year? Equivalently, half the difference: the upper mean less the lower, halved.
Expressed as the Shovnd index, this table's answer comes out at -9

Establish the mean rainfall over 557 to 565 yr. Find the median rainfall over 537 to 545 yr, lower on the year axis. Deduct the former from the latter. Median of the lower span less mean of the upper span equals 26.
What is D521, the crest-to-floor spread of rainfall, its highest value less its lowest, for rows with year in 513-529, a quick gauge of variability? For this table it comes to 10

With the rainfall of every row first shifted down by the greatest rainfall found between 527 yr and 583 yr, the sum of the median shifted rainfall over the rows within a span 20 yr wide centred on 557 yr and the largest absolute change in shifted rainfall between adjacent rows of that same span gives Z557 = -19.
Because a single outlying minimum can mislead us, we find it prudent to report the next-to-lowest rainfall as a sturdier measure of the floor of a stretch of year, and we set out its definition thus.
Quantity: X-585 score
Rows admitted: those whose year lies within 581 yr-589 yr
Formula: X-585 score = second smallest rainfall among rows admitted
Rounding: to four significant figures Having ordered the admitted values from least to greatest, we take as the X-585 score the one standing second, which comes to 90.08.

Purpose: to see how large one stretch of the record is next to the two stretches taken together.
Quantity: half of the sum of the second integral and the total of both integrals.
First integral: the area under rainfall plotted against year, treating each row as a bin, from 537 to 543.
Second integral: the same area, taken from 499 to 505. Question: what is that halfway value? 902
